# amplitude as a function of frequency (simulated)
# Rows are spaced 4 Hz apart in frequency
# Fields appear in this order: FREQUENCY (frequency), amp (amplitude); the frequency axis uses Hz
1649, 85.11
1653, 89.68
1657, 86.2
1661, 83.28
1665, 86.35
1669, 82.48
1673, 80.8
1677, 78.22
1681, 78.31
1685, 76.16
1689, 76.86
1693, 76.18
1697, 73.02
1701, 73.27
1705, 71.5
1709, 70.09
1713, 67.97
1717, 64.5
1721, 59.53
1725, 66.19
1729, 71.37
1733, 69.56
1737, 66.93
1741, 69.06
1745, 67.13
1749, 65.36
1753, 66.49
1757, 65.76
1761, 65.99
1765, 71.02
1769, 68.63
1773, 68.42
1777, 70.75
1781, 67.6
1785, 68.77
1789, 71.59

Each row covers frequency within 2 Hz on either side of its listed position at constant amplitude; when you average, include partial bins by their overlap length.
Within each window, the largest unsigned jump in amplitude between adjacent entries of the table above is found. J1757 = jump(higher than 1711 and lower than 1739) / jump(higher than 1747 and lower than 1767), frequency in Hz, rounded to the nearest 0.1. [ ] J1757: 1.3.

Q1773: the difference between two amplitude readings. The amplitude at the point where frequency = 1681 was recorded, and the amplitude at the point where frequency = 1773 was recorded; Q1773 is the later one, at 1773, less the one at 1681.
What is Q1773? -10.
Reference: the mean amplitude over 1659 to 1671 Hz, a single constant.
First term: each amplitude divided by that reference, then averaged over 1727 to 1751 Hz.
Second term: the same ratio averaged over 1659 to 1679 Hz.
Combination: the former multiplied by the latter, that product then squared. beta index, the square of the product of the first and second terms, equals 0.63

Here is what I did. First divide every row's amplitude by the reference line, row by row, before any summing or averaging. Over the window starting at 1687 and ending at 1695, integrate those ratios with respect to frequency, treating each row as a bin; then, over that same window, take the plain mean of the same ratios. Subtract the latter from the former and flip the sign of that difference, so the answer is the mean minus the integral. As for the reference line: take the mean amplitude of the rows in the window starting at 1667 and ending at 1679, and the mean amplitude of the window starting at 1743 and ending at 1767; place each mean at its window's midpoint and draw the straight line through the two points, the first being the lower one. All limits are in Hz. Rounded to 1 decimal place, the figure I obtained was -6.9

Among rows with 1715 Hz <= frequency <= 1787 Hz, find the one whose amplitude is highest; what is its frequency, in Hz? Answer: 1729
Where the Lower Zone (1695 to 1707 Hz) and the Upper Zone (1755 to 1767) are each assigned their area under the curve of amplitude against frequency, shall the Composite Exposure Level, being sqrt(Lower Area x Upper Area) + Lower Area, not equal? 1712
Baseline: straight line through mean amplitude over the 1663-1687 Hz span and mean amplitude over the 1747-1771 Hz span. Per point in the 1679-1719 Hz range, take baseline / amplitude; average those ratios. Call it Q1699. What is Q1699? 1.05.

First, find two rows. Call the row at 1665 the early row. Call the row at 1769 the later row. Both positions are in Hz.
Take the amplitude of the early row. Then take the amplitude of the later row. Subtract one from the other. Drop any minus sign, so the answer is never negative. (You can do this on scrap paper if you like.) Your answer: 17.7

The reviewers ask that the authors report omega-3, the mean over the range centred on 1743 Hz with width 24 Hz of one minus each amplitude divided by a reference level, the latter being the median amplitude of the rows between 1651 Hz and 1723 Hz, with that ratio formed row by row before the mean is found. 0.12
